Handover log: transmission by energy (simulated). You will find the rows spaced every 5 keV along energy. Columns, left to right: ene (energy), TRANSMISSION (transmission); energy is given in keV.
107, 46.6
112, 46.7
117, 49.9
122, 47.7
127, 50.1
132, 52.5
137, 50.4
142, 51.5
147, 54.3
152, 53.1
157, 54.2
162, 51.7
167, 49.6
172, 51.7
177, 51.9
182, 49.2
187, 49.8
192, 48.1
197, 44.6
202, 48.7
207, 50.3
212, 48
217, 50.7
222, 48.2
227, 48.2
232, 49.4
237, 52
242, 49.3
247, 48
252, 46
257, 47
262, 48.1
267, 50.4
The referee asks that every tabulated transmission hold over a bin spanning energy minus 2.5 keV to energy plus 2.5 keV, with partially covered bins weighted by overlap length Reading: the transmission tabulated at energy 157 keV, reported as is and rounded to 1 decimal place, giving 54.2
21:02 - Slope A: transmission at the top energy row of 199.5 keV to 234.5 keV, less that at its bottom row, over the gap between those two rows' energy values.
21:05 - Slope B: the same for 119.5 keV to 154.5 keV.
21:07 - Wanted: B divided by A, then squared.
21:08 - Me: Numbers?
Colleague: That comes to 59.5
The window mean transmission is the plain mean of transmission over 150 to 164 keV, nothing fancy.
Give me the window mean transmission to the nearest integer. 53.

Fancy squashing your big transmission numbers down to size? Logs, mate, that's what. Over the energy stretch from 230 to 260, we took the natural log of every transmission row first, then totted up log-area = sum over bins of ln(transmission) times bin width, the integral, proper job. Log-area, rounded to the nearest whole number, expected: 116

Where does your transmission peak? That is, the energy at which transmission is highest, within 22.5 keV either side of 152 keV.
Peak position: 147 keV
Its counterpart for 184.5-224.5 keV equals 217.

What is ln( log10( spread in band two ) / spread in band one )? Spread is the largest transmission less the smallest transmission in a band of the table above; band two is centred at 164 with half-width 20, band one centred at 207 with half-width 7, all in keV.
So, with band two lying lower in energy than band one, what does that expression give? -1.2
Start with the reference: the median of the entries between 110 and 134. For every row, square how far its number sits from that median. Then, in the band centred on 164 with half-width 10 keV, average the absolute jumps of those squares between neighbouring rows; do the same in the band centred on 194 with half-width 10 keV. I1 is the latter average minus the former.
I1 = 11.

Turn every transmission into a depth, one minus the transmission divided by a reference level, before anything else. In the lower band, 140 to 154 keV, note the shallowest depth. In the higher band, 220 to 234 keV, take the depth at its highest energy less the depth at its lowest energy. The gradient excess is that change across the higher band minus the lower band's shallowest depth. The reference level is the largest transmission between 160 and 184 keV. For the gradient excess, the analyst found 0.023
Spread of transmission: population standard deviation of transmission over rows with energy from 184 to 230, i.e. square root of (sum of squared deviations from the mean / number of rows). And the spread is 1.69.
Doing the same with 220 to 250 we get 1.37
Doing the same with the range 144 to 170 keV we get 1.76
